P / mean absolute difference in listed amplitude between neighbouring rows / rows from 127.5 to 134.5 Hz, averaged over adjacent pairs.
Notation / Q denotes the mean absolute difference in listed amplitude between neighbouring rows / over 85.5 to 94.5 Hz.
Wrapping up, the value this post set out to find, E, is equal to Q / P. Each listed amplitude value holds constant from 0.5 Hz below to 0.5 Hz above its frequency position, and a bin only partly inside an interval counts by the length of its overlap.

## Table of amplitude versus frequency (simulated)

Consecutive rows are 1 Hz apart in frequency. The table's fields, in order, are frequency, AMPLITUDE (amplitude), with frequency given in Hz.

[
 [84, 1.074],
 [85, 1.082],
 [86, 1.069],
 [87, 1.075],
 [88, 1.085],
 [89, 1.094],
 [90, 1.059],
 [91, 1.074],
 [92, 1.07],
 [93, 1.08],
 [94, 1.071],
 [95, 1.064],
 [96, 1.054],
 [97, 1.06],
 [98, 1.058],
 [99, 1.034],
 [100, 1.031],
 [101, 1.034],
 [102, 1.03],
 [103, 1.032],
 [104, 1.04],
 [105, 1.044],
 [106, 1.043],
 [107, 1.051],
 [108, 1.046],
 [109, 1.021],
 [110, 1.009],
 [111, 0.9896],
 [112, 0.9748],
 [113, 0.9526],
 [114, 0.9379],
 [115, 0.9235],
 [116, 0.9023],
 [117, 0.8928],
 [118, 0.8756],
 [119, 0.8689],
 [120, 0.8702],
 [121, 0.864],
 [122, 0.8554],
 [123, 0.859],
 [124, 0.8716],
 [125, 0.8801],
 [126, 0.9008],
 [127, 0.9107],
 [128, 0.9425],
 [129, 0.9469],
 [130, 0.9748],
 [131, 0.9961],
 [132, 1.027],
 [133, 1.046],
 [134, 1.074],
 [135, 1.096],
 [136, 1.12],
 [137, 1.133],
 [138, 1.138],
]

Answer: 0.56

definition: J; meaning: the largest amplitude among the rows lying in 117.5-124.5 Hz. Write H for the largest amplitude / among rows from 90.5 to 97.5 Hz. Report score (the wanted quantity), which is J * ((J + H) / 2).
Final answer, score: 0.86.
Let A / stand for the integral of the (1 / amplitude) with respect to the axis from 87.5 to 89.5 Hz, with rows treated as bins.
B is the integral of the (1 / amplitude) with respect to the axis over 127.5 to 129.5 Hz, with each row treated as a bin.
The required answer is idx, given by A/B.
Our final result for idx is 0.87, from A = 1.8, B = 2.12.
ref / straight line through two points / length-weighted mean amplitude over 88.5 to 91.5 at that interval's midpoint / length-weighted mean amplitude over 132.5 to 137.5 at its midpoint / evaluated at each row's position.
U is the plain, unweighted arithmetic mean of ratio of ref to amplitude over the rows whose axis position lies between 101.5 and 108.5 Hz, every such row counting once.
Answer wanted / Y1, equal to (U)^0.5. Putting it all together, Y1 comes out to 1.02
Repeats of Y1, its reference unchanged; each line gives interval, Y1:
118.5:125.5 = 1.12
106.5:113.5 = 1.04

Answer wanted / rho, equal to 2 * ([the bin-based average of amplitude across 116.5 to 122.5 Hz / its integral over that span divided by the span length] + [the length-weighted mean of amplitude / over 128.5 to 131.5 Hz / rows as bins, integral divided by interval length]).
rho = 3.69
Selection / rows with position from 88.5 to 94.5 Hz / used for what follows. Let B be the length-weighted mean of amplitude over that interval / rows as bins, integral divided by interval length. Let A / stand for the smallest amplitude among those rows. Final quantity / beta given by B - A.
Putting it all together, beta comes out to 0.016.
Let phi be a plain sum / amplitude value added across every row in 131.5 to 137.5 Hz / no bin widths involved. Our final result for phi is 6.50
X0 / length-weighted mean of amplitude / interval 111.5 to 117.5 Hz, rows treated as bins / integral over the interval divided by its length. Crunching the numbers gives 0.93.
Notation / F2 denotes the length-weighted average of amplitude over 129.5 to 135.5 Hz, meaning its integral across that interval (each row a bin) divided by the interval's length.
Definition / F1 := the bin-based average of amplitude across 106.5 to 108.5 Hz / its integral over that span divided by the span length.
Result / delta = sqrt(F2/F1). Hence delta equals 0.99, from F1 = 1.05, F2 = 1.04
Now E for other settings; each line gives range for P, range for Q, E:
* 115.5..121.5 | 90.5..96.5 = 0.98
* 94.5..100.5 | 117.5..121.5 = 0.53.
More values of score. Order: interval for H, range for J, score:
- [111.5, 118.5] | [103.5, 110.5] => 1.06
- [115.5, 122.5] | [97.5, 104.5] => 1.04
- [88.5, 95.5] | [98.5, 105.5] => 1.12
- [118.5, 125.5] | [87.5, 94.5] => 1.08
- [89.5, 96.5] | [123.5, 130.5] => 1.00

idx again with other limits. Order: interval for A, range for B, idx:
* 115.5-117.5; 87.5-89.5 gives 1.21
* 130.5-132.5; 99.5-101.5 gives 1.02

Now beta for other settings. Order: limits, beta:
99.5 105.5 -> 0.005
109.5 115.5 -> 0.041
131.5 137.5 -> 0.056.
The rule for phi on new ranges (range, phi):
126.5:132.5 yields 5.80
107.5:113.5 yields 5.99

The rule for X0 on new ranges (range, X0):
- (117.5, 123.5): 0.87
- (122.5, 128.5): 0.89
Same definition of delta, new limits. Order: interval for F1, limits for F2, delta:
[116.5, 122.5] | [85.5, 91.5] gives 1.11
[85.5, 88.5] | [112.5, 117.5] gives 0.93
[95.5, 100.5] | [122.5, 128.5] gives 0.92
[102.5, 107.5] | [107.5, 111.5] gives 0.99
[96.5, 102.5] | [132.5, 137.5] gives 1.02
